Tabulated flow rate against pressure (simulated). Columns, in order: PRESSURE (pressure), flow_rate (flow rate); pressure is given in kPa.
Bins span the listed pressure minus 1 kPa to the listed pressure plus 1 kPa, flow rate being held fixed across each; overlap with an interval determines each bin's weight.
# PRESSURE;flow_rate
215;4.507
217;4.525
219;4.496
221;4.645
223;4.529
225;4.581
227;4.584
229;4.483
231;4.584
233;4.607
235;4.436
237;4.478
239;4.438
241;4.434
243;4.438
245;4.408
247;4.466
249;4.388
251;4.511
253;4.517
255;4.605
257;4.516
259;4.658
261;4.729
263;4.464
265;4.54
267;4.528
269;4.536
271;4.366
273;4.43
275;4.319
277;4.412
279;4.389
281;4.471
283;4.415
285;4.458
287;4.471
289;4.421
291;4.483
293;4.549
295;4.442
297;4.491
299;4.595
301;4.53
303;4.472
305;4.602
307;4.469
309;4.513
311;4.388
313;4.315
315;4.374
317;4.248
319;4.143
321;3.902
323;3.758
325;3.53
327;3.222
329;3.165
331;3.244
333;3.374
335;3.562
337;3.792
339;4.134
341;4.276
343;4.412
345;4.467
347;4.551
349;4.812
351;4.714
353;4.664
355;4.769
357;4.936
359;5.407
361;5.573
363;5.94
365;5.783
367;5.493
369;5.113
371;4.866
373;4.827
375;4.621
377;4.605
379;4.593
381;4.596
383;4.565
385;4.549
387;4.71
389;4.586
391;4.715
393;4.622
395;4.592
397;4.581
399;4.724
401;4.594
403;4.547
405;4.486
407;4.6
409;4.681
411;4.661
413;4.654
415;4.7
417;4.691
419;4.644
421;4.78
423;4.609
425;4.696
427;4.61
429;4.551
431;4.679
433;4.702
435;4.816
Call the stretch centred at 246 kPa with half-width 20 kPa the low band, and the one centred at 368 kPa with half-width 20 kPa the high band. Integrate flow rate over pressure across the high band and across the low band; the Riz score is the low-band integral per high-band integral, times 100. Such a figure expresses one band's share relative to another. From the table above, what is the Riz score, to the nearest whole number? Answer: 91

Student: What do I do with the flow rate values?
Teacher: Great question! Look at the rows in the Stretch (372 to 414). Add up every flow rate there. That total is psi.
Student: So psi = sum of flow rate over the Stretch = 97.1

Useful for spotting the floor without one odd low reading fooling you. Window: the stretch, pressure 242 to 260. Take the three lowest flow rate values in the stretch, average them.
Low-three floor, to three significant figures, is 4.41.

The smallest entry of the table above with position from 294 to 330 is 3.165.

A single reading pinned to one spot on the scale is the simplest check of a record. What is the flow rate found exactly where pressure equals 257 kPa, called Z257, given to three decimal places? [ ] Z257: 4.516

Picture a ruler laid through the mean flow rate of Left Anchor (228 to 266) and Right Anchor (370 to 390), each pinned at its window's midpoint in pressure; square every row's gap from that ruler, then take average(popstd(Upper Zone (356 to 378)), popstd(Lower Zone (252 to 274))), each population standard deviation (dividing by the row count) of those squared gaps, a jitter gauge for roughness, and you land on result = 0.29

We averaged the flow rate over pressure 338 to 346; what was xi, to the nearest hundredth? 4.32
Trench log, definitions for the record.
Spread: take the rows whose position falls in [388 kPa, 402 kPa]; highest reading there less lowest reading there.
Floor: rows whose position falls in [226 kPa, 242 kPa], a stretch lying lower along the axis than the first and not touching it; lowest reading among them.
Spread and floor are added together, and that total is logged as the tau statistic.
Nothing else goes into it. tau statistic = 4.58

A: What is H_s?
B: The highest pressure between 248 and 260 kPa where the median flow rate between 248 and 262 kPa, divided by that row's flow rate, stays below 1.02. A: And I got 259 kPa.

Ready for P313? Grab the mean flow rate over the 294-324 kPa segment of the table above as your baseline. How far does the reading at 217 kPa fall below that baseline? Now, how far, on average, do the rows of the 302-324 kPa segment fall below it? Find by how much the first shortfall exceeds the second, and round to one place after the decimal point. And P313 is -0.2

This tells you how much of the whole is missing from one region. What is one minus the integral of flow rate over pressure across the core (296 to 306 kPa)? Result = -44.4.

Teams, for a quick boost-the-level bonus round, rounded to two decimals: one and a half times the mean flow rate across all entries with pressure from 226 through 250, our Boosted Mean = 6.72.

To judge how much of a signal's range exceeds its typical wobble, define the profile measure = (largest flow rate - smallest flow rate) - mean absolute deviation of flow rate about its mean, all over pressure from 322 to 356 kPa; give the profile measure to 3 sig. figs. 1.11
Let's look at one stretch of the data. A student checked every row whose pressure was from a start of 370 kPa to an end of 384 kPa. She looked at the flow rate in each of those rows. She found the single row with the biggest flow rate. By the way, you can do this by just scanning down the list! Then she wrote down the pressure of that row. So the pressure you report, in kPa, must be 371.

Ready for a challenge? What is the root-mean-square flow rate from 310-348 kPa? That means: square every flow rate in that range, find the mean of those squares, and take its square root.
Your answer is 4.0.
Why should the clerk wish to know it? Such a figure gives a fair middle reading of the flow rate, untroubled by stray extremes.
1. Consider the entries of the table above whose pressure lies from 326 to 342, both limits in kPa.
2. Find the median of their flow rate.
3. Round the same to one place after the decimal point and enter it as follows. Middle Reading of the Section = 3.5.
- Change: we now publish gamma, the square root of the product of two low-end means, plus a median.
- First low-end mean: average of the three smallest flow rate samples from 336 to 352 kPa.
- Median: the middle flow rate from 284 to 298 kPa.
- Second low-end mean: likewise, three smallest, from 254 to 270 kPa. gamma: 8.75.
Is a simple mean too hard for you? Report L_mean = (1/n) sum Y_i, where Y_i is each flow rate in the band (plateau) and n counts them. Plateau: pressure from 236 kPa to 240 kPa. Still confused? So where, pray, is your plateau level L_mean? 4.46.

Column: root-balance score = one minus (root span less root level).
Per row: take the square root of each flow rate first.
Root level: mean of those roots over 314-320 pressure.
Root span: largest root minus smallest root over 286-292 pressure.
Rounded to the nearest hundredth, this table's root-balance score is 3.05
